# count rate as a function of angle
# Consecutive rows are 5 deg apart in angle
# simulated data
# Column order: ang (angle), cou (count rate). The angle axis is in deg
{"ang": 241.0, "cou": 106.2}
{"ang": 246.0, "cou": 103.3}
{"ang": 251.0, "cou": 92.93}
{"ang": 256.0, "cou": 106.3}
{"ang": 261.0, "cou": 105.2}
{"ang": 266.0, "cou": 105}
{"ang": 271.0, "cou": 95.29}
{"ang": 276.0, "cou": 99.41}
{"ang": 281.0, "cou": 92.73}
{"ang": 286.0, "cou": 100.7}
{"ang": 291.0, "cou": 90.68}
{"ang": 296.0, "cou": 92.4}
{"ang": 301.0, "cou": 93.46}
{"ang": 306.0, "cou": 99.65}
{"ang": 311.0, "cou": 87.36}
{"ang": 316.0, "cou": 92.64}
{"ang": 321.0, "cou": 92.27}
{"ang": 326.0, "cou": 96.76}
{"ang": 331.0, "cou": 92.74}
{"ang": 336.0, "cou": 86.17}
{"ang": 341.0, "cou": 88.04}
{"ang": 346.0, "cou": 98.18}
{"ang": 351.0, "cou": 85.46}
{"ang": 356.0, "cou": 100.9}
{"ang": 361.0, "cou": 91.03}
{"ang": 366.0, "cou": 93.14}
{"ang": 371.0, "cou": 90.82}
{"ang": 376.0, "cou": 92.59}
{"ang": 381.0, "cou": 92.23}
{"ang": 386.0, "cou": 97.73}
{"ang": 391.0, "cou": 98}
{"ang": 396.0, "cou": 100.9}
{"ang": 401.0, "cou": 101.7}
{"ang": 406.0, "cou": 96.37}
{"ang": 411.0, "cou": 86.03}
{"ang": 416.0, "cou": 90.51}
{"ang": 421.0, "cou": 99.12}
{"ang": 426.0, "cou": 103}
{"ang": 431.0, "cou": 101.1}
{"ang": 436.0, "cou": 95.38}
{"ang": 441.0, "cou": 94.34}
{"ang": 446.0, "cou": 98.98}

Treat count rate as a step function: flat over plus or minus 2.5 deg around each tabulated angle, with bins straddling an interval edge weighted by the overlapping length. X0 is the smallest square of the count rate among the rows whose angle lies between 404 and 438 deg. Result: 7401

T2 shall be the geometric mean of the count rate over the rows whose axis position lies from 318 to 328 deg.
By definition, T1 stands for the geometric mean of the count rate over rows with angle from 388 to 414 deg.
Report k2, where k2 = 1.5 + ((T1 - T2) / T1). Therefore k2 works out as 1.520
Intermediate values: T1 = 96.4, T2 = 94.5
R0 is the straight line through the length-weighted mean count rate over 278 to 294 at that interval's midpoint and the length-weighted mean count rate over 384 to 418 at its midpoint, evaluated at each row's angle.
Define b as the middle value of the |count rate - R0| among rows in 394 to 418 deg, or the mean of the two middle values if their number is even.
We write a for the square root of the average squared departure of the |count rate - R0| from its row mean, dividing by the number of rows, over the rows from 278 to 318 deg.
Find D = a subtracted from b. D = 3.6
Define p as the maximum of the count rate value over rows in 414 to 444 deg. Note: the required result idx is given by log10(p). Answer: 2.013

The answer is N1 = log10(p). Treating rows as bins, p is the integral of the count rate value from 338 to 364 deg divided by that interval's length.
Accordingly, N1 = 1.97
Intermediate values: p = 93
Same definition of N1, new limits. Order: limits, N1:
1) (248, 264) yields 2.01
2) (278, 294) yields 1.98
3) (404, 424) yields 1.97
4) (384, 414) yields 1.99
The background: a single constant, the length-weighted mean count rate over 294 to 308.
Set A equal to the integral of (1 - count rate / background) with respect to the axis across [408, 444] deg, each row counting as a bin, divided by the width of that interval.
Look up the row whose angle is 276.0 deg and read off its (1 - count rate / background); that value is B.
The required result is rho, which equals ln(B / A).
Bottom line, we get 2.0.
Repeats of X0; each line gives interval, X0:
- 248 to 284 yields 8599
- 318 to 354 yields 7303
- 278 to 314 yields 7632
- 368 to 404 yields 8248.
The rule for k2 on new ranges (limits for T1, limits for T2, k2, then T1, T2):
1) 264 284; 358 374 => 1.565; 98.0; 91.7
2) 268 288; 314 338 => 1.551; 97.0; 92.1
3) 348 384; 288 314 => 1.496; 92.2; 92.6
